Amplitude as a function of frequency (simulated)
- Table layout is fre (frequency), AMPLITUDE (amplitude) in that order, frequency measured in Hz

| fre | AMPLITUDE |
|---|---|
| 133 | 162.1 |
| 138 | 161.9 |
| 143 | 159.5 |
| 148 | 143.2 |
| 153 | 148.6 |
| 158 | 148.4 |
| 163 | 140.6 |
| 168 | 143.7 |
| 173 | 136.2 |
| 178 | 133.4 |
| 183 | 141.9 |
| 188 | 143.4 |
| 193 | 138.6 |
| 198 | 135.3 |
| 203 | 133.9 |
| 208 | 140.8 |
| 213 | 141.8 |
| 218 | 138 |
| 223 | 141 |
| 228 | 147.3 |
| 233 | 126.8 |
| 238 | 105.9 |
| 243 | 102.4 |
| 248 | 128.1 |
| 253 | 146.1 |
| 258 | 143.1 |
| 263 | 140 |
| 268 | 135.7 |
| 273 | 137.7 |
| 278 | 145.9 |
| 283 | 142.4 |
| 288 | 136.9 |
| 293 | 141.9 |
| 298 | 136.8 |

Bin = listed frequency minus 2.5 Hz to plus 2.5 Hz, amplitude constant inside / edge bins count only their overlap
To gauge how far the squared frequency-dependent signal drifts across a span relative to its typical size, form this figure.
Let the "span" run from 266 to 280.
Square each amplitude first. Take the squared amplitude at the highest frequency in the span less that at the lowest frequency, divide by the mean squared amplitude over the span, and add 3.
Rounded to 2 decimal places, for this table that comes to 3.15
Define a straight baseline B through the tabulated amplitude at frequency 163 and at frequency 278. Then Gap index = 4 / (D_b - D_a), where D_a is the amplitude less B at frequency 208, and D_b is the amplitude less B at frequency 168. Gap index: 0.84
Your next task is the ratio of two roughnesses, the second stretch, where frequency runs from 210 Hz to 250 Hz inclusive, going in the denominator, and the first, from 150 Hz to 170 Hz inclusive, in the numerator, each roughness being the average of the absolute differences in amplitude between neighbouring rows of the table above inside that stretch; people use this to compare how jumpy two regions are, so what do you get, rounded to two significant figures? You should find 0.31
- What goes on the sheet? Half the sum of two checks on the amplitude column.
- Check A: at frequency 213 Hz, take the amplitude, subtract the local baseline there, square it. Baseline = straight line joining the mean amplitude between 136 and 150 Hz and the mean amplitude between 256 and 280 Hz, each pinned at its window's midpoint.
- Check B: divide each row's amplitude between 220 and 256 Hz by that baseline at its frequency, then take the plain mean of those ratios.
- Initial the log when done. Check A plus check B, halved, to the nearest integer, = 13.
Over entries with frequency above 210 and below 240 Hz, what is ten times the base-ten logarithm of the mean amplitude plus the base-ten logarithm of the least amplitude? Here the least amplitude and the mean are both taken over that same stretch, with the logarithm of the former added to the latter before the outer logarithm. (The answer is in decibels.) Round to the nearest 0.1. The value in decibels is 21.3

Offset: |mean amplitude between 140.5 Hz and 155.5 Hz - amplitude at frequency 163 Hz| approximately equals 10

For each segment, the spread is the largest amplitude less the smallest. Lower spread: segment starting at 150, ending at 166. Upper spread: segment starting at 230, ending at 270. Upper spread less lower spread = 36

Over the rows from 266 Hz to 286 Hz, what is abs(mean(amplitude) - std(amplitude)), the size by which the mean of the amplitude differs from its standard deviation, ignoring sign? 136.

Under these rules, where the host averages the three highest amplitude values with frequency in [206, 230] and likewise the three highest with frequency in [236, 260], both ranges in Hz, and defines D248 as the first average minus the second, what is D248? 4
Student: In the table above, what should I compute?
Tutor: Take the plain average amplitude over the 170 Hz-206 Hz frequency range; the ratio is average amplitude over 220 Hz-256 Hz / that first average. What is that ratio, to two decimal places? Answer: 0.93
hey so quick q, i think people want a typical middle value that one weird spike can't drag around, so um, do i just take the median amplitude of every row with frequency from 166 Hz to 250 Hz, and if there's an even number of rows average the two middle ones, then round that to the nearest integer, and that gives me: 138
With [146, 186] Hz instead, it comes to 143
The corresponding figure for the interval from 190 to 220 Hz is 138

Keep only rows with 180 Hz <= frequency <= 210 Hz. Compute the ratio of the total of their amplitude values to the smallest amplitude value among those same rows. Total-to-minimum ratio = 6.23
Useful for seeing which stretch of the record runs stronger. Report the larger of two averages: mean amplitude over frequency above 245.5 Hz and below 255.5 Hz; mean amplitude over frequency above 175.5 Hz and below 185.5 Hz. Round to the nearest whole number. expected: 138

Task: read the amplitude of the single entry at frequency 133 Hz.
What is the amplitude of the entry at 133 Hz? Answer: 162.1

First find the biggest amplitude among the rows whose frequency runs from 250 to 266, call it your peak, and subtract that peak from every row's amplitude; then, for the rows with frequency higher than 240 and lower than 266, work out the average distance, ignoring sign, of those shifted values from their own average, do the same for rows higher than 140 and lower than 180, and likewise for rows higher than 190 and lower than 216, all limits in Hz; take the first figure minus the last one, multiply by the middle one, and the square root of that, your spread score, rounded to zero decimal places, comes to 8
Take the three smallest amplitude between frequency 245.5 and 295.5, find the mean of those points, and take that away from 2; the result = -132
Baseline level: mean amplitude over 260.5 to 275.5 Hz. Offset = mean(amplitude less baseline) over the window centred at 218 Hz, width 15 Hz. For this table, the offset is 2.5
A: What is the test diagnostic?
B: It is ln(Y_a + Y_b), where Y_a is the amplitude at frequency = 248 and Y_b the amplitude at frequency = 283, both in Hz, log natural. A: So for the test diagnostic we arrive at 5.60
